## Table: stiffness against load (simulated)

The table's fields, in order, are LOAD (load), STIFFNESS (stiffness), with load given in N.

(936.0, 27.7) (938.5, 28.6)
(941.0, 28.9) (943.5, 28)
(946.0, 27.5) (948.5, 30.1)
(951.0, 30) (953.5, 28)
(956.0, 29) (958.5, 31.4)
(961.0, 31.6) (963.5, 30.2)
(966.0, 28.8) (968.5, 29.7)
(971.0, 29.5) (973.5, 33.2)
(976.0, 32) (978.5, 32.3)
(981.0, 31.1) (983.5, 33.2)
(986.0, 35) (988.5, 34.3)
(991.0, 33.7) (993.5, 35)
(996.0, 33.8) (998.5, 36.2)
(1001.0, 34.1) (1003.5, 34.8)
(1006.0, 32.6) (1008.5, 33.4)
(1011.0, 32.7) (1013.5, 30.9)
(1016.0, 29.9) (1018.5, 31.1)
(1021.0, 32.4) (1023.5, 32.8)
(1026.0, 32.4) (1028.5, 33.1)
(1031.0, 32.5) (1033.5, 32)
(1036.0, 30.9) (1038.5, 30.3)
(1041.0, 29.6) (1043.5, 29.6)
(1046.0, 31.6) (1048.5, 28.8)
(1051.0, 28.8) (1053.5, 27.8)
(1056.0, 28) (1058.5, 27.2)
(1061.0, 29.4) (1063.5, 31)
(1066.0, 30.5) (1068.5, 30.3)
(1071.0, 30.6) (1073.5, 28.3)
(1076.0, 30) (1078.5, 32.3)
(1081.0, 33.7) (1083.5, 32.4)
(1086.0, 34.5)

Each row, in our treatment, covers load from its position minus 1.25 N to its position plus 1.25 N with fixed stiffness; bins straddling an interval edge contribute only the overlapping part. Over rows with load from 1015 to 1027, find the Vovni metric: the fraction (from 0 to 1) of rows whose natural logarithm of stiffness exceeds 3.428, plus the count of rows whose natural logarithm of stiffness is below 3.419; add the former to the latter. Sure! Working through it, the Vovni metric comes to 1.8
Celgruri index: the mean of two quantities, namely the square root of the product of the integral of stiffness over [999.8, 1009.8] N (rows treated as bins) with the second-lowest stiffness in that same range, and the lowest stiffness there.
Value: 69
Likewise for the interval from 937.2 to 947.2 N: 58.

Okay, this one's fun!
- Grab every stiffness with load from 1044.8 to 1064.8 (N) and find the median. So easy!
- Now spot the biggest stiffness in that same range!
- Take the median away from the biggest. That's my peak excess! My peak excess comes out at 2.8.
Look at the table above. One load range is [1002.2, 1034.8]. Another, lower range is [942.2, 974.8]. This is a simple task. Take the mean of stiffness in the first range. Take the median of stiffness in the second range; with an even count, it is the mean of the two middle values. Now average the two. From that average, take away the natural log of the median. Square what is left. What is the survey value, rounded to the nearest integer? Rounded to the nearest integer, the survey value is 764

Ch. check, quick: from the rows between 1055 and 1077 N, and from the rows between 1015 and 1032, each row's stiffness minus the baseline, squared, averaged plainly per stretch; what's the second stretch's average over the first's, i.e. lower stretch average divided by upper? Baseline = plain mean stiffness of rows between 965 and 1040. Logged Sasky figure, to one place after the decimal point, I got 0.1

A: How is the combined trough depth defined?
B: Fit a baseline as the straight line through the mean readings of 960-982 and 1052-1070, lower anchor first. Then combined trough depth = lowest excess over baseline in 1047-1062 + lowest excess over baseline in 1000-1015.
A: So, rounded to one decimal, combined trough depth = -1.2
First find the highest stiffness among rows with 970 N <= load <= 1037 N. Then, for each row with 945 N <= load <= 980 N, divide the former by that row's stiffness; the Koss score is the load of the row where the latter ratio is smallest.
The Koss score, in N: 973.5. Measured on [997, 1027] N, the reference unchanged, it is 998.5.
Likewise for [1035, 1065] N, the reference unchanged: 1046.0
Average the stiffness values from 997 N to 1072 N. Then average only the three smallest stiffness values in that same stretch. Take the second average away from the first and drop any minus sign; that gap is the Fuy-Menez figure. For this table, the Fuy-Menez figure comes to 3.5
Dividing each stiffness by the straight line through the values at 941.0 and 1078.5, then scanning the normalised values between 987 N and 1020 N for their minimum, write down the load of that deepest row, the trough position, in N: 1016.0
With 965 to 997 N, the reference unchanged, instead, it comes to 966.0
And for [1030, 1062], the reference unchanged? 1058.5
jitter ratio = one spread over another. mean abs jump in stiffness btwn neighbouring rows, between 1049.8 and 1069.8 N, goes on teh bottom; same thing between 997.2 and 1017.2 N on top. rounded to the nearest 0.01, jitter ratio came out 1.43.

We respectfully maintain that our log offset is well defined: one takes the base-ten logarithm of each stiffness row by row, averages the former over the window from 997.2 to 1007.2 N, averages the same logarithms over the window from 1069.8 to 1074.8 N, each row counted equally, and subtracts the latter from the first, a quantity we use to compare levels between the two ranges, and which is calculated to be 0.07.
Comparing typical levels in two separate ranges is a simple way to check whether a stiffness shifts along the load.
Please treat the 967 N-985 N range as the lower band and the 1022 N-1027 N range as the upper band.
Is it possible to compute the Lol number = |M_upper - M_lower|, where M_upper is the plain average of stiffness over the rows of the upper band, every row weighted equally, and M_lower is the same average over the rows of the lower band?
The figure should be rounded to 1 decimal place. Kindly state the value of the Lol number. 1.0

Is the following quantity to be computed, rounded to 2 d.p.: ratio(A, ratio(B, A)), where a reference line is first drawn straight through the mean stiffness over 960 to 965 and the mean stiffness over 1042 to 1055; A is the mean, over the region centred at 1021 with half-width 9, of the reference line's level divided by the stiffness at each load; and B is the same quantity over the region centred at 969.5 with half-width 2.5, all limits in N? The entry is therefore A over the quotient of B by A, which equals 0.85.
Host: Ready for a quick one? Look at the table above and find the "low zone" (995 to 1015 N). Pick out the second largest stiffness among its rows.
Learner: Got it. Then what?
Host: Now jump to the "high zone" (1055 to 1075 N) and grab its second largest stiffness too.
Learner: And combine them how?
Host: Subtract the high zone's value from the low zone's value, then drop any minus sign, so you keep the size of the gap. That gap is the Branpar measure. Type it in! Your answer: 4.2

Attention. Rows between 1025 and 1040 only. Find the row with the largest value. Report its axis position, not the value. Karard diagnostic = 1028.5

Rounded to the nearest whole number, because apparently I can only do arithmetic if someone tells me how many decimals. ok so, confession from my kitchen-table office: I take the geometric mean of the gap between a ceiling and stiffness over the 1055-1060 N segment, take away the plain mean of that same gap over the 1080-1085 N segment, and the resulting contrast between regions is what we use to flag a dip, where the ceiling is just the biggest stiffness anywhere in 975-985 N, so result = 5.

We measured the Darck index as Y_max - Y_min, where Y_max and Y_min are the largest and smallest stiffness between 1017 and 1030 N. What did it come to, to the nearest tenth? 2.0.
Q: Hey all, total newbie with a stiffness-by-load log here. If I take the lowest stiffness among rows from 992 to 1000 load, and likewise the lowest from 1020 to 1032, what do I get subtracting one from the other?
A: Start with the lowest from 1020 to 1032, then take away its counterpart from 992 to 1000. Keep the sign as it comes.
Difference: -1.4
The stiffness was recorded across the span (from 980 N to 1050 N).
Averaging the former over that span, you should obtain 32.4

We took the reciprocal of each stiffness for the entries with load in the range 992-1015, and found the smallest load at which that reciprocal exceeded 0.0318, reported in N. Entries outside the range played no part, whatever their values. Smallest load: 1013.5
